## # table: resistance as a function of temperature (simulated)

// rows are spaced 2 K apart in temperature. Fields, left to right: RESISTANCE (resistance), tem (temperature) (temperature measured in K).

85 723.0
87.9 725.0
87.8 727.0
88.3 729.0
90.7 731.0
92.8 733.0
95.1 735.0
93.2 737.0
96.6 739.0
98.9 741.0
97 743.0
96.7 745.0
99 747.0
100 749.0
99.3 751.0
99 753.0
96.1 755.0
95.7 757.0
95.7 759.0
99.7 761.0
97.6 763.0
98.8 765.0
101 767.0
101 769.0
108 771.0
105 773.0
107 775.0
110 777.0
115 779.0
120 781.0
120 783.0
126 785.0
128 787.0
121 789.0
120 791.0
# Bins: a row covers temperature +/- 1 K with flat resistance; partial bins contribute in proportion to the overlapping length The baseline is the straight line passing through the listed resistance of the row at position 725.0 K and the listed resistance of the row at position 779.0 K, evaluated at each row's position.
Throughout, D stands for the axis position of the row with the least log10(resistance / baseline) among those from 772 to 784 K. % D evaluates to 773.0 K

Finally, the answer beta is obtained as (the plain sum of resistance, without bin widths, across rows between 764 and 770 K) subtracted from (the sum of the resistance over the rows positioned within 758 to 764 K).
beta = -8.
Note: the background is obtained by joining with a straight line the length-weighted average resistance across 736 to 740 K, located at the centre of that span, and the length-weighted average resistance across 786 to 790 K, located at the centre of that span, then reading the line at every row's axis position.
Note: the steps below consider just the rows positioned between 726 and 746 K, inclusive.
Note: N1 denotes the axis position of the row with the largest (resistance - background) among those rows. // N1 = 741.0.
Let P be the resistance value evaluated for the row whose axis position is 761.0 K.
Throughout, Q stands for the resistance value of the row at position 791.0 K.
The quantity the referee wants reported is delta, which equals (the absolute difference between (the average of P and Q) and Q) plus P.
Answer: 110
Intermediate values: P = 99.7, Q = 120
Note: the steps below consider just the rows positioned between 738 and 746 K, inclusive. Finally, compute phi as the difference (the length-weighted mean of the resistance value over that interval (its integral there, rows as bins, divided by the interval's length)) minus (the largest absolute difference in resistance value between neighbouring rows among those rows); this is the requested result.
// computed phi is 95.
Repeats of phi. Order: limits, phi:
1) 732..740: 91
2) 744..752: 96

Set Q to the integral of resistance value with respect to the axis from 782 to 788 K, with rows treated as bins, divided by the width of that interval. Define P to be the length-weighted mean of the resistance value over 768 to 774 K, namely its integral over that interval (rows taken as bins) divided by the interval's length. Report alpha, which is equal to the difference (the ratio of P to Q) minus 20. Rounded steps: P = 105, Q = 125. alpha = -19.16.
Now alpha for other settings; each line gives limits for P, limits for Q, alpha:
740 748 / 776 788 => -19.18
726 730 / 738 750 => -19.10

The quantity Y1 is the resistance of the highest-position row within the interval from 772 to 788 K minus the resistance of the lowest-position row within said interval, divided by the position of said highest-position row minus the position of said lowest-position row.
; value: 1.6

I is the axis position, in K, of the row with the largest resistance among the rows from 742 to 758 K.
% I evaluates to 749.0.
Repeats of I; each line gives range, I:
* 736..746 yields 741.0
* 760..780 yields 779.0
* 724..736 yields 735.0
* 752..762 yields 761.0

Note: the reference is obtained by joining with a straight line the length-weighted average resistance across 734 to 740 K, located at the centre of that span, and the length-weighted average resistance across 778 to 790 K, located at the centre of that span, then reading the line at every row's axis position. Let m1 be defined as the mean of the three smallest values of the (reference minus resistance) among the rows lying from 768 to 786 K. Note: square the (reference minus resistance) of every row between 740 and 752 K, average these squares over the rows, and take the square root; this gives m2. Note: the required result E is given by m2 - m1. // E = 3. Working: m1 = -0.90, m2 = 2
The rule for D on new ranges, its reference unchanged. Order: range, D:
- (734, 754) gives 753.0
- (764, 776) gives 765.0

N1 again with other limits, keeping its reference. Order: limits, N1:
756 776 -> 771.0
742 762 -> 743.0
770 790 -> 787.0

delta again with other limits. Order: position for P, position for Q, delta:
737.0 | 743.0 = 95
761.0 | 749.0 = 100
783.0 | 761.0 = 130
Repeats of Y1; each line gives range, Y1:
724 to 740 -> 0.6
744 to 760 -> -0.1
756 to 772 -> 0.9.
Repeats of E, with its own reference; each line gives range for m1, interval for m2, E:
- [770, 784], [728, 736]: 0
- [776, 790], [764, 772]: 13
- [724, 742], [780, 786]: 3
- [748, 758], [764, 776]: 7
